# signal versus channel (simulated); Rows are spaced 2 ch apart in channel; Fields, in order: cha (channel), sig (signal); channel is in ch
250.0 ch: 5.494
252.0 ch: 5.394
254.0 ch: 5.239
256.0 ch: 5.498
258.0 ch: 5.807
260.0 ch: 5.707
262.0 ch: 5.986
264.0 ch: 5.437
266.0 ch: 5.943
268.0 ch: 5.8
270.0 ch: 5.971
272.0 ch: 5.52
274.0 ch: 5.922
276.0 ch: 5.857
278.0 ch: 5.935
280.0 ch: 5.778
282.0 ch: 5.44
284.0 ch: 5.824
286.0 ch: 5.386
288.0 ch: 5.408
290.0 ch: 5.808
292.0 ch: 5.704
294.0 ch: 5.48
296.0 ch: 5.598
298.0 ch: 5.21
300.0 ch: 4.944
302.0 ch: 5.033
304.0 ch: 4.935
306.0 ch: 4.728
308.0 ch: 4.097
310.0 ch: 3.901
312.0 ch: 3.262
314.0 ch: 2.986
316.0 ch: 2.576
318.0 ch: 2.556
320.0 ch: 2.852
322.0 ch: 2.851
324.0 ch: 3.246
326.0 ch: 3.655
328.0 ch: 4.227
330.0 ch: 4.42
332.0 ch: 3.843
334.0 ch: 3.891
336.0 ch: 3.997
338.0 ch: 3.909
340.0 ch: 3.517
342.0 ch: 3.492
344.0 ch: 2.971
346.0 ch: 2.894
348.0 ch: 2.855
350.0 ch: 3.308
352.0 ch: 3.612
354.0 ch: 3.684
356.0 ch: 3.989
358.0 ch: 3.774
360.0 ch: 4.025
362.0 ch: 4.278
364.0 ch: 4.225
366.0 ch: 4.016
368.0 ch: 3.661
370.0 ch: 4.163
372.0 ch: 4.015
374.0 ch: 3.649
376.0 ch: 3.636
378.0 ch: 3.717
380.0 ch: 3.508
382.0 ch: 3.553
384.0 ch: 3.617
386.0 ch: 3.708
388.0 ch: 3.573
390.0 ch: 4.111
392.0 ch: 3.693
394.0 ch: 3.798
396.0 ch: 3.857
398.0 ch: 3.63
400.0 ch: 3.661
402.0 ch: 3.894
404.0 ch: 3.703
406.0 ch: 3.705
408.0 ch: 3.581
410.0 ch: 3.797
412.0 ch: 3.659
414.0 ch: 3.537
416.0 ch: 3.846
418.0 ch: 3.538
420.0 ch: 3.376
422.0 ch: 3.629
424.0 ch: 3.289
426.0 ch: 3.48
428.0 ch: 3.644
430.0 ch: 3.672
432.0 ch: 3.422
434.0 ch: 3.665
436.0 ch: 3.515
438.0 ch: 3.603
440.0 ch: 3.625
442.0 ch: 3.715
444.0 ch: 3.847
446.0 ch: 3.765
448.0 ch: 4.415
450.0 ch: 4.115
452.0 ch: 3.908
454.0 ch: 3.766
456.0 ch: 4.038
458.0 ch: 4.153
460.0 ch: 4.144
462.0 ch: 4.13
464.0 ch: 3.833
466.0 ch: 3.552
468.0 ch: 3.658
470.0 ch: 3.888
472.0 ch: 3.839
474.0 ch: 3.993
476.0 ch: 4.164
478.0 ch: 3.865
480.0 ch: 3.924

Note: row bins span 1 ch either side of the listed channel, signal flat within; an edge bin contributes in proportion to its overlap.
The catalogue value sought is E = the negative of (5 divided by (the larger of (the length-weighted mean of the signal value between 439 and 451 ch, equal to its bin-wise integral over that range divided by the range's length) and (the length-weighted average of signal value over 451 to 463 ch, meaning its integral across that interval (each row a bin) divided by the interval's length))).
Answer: -1.24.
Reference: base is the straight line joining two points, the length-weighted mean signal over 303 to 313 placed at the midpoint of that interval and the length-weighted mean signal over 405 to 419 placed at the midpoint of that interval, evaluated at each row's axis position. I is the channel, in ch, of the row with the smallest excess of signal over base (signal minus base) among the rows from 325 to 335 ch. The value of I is 326.0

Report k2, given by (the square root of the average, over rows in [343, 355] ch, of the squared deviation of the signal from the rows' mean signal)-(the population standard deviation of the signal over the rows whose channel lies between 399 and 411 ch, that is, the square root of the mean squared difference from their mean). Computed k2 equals 0.24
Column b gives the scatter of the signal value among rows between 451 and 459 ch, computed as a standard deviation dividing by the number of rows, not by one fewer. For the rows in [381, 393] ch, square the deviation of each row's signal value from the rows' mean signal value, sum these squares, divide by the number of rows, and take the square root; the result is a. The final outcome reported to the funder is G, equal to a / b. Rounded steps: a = 0.188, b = 0.14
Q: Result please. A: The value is 1.3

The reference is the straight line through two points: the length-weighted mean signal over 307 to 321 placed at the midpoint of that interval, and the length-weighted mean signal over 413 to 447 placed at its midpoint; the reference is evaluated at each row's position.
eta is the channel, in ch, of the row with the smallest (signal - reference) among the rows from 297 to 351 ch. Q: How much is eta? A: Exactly 318.0 ch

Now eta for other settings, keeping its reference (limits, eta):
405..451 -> 424.0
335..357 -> 348.0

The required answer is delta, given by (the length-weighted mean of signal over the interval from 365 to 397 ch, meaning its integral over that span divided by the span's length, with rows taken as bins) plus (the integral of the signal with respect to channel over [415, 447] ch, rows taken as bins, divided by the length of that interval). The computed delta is 7.4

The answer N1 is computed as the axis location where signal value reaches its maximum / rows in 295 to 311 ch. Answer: 296.0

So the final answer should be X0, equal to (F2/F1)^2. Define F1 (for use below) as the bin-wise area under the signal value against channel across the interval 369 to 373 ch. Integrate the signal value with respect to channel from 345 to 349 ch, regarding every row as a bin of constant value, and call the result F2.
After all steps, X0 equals 0.5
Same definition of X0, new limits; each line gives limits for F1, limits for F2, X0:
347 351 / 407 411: 1.4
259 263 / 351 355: 0.4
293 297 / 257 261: 1.1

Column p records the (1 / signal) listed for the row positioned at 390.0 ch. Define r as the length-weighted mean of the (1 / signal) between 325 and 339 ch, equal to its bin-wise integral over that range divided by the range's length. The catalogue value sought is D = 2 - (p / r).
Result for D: 1.0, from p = 0.24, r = 0.25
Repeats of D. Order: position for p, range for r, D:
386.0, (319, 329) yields 1.1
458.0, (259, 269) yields 0.6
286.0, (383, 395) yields 1.3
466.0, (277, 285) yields 0.4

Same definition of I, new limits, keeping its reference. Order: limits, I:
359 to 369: 368.0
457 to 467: 466.0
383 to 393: 388.0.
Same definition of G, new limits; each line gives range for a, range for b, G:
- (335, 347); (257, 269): 2.3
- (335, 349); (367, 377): 2.0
